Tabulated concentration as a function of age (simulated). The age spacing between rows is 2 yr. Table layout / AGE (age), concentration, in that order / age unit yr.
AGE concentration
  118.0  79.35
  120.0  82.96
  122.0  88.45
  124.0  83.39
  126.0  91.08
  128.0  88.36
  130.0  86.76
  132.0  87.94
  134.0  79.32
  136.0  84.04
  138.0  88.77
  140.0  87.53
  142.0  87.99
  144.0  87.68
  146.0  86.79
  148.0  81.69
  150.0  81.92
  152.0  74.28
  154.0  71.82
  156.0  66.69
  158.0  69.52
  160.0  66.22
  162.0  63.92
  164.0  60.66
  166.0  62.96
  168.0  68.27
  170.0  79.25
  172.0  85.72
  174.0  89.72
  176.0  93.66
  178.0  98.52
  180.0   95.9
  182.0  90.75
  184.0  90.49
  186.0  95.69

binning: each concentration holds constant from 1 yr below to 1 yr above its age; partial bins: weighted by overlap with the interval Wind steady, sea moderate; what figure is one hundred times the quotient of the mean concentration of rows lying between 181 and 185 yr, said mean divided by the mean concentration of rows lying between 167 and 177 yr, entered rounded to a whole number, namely 109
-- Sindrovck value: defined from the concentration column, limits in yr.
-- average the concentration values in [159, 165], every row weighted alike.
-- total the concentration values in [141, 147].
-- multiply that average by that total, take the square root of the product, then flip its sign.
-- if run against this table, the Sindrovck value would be -129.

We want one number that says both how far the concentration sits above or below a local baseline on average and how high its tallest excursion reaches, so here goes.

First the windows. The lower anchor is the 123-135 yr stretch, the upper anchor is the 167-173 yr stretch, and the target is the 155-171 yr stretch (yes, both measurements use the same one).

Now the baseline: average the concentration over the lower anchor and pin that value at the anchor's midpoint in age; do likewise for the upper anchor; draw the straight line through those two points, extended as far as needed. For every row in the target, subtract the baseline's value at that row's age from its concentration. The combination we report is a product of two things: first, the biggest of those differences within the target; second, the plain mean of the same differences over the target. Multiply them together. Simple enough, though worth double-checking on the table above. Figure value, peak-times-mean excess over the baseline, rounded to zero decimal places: -18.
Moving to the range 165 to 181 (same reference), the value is 160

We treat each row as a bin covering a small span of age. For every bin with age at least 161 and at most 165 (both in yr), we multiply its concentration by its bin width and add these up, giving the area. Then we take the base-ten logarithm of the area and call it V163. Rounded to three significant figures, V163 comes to 2.40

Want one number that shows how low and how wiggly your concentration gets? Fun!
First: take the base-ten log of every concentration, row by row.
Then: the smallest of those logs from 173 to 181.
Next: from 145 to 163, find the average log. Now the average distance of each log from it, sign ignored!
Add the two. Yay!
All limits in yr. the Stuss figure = 1.99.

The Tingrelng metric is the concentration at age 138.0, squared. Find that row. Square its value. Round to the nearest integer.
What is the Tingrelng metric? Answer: 7880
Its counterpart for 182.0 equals 8236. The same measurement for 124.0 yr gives 6954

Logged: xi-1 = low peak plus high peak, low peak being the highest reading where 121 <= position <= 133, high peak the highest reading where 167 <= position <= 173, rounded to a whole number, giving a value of 177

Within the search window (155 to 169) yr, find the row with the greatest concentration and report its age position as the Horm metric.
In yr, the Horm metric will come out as 158.0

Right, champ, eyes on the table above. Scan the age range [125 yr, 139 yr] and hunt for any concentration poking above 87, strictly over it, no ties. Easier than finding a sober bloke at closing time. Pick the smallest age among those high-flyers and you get 126.0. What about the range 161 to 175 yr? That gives 174.0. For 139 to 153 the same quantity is 140.0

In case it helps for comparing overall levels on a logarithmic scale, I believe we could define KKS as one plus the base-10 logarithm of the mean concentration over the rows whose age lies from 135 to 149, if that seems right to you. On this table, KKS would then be 2.94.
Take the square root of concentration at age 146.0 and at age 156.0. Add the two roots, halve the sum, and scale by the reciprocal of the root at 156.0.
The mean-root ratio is 1.07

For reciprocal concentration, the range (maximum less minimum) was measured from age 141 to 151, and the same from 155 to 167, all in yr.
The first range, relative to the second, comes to 0.42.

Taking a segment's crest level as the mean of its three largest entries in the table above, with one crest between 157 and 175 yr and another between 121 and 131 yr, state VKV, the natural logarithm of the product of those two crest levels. 8.93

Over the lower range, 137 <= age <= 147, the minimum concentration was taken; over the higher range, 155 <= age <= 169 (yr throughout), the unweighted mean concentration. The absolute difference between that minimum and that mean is 21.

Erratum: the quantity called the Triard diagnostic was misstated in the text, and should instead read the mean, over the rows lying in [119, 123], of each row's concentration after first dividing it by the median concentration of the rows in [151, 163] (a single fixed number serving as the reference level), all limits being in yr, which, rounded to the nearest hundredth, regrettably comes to 1.26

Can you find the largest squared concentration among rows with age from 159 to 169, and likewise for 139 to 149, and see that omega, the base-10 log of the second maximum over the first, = 0.22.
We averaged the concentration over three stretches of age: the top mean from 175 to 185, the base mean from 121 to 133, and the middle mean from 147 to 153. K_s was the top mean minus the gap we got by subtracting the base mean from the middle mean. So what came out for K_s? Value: 102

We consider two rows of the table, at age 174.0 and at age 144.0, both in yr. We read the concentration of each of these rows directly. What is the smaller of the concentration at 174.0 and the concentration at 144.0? 88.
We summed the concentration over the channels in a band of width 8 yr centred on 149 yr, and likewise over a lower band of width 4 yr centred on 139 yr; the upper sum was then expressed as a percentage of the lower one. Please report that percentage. 184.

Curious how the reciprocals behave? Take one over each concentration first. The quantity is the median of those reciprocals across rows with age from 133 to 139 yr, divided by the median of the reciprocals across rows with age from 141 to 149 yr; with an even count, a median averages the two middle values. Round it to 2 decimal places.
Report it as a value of 1.04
